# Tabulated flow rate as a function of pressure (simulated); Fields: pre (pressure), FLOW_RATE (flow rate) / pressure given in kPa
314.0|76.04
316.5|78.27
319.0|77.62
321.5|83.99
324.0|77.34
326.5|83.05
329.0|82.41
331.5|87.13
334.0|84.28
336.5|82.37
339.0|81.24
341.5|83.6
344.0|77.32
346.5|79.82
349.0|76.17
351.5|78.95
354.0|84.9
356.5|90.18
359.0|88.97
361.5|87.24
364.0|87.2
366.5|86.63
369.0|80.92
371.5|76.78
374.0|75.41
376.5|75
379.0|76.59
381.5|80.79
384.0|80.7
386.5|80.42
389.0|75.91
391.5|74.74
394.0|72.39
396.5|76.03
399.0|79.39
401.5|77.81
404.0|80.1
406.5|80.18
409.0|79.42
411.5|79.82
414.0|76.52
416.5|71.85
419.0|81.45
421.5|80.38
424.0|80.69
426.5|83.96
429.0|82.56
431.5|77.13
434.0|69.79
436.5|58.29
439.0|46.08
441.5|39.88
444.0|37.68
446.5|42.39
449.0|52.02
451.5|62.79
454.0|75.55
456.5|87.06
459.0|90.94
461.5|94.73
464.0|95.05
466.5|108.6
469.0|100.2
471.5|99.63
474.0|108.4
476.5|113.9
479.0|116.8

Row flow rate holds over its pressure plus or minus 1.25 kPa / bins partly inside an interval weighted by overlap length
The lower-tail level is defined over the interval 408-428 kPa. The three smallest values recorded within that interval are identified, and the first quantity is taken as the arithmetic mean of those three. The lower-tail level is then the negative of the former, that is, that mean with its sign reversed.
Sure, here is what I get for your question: -76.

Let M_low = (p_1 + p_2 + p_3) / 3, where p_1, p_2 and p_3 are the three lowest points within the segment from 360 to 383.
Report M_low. 75.7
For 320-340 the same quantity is 80.3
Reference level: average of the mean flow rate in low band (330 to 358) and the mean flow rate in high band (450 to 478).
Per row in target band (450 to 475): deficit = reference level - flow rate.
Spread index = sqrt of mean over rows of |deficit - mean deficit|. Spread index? 3.3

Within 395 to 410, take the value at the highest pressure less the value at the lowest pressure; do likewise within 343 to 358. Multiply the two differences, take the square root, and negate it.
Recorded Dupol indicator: -6.6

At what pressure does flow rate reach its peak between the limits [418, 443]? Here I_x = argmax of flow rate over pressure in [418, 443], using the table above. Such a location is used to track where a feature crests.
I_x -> 426.5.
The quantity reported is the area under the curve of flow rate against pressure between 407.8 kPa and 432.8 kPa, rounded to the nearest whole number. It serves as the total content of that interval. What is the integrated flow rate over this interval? 1984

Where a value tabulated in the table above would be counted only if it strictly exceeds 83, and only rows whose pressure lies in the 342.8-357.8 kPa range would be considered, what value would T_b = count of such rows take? 2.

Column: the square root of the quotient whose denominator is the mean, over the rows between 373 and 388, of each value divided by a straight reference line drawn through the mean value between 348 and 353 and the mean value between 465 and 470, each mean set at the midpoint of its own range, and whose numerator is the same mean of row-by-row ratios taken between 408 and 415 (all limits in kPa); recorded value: 0.96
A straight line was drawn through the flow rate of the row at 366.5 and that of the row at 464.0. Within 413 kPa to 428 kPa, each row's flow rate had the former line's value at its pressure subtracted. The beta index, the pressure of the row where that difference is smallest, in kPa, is 416.5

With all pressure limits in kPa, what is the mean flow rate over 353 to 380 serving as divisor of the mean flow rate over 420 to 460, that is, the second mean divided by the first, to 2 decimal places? 0.81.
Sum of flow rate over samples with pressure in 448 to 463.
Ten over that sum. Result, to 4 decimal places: 0.0216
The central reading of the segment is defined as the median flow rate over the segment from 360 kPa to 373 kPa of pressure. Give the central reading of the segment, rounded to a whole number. 87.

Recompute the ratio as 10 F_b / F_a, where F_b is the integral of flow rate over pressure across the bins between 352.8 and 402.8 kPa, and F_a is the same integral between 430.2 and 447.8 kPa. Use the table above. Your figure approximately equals 43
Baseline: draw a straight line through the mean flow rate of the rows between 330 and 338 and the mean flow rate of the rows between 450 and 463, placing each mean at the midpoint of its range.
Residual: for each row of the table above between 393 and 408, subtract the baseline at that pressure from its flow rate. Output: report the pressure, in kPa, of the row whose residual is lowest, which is 394.0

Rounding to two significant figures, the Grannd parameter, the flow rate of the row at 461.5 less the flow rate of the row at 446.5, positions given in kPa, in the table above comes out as 52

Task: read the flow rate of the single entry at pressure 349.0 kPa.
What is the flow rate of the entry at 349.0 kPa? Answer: 76.17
